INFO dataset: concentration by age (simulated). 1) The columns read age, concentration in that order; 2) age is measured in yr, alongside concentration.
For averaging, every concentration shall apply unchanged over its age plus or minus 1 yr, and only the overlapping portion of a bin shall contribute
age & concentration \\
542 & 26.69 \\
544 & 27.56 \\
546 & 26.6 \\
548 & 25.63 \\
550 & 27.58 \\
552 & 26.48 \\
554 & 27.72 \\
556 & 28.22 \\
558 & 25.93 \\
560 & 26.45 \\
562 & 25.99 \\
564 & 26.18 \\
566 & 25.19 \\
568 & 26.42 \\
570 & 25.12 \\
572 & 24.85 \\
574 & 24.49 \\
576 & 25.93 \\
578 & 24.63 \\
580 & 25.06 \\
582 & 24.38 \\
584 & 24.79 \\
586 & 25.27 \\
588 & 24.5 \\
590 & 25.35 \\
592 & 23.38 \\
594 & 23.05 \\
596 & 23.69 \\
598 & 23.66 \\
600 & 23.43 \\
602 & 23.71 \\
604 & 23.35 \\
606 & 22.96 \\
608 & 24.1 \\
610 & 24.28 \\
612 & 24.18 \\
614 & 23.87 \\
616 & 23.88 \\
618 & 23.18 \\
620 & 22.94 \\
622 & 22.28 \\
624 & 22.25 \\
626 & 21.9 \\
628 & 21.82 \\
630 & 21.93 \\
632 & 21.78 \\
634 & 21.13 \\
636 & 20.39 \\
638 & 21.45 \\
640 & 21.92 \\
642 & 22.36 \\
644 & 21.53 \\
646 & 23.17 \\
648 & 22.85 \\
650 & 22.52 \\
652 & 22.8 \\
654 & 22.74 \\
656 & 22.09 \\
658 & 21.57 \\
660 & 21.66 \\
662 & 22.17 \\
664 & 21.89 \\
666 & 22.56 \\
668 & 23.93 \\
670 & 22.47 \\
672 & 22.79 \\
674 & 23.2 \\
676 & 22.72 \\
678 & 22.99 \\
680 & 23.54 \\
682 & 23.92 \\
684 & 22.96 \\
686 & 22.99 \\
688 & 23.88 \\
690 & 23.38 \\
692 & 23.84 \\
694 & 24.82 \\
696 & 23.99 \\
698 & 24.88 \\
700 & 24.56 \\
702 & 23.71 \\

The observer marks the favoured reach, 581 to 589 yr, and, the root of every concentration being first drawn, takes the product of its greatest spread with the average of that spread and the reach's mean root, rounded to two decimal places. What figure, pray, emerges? 0.23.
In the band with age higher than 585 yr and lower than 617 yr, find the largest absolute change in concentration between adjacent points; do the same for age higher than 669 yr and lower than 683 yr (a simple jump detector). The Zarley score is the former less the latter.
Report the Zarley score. 1.4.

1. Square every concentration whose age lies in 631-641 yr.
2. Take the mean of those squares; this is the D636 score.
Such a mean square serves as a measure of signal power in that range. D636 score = 455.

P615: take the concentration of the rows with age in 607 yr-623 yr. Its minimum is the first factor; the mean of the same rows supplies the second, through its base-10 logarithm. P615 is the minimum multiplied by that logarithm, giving 30.6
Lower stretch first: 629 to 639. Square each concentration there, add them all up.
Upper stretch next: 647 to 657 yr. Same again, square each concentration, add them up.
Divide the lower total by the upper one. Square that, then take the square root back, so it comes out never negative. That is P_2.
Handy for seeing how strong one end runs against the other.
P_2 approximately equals 0.89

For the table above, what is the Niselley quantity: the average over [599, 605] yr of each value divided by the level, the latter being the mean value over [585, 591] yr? 0.94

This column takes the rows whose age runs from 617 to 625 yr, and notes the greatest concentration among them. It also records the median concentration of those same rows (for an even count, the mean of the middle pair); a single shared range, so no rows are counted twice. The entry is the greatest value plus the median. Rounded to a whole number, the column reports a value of 46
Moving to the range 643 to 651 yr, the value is 46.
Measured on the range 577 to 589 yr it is 50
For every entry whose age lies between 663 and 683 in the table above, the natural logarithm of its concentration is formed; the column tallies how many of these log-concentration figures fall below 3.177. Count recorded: 10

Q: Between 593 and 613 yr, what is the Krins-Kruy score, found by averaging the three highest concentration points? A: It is 24.2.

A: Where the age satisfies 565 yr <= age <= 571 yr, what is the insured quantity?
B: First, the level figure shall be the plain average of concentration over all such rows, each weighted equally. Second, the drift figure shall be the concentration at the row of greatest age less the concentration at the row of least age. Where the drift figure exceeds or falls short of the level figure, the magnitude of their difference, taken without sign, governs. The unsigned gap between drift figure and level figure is 25.6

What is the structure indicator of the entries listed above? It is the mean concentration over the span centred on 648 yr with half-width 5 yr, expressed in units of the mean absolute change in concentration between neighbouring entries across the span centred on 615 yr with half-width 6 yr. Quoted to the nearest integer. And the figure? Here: 83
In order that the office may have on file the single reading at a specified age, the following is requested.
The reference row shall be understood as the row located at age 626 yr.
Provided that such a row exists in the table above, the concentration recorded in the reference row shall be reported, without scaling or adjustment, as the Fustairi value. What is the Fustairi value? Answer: 21.9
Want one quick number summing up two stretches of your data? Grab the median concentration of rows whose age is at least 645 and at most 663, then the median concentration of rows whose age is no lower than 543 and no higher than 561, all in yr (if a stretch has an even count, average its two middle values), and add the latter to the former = 49.1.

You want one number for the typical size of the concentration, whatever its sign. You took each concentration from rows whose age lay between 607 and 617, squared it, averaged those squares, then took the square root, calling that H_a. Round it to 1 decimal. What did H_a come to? 24.1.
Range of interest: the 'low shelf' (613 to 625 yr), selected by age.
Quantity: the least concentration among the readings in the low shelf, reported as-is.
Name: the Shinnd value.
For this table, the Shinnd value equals 22.25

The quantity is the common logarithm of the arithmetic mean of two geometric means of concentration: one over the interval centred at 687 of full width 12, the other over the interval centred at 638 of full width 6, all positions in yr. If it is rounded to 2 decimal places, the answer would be 1.35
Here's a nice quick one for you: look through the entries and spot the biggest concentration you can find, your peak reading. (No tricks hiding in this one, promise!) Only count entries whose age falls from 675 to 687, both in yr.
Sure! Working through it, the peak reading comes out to 23.92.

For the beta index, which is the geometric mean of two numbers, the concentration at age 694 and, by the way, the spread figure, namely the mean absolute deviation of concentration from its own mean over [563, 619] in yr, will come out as 4.4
